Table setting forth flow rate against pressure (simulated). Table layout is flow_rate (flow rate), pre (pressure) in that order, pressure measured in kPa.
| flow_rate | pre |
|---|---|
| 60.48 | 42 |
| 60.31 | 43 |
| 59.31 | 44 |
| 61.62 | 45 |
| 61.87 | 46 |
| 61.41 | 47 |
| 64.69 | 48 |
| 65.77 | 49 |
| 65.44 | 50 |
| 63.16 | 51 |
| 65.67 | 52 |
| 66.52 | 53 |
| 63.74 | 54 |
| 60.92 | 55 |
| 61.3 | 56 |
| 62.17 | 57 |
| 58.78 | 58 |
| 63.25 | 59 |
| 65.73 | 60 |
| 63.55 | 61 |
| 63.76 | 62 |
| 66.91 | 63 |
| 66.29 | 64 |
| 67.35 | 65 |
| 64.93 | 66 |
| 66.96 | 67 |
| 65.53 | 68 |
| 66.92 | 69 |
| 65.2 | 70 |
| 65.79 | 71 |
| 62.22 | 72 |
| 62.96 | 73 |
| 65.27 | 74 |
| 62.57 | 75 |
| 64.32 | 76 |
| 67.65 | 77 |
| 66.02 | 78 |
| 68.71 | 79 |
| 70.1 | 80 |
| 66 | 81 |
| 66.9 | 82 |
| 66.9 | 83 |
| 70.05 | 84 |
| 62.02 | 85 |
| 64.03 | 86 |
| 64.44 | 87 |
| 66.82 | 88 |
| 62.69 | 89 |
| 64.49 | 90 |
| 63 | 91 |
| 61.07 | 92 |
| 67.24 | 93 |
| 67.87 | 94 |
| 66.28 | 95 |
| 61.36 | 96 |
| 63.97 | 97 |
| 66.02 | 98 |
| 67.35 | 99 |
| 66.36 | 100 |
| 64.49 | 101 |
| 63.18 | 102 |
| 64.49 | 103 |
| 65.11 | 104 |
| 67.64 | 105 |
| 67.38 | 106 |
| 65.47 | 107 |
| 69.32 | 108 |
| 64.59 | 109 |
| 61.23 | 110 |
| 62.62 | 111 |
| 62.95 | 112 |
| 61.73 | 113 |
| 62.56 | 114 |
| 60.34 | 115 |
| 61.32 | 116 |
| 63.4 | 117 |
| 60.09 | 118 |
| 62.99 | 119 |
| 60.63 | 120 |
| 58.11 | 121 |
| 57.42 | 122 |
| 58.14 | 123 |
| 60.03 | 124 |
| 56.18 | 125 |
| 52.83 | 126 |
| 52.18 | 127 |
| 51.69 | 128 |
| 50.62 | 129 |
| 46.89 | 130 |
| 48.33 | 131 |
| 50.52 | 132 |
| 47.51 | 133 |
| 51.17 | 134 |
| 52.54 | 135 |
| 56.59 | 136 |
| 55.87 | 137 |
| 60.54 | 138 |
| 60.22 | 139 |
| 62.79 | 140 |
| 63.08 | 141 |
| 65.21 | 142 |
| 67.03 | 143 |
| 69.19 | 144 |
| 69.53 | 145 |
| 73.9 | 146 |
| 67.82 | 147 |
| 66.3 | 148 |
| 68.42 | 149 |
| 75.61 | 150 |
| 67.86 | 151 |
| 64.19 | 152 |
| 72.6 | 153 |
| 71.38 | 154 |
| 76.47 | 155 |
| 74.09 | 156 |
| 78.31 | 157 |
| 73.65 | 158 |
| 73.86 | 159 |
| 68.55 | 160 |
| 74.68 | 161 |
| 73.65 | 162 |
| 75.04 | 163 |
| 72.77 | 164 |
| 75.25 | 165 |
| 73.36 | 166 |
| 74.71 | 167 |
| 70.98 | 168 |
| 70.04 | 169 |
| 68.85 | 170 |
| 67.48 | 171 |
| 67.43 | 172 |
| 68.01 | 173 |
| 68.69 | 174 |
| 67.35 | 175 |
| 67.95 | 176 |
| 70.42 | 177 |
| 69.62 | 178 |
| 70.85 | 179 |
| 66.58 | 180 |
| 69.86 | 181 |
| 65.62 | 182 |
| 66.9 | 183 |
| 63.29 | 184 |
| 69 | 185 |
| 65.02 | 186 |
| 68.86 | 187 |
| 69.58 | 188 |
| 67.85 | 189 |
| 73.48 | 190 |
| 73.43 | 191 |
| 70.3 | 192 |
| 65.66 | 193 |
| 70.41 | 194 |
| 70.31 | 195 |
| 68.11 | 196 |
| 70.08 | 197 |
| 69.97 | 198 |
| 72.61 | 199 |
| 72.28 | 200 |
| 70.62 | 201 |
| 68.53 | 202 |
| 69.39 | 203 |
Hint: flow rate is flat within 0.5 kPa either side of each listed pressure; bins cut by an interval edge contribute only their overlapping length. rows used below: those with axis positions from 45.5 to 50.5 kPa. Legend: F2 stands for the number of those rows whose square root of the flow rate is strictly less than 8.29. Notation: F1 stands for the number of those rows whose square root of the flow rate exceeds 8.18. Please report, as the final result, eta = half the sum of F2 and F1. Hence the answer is 2.5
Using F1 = 0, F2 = 5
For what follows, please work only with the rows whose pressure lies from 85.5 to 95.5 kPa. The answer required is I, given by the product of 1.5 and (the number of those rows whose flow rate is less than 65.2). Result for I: 9.0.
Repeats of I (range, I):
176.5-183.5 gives 0.0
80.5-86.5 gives 3.0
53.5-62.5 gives 12.0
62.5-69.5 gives 1.5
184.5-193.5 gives 1.5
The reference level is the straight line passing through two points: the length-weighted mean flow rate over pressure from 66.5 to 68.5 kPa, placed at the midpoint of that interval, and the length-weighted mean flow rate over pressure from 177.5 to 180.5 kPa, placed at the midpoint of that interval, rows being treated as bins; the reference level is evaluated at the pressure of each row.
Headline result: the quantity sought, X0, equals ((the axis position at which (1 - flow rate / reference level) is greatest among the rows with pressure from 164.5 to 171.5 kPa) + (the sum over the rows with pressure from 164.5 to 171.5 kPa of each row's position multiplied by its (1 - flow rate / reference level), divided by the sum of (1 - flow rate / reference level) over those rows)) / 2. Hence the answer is 168.5 kPa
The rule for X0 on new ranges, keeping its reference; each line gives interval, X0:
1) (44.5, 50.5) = 46.6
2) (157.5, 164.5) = 160.6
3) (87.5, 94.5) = 91.2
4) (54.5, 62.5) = 57.9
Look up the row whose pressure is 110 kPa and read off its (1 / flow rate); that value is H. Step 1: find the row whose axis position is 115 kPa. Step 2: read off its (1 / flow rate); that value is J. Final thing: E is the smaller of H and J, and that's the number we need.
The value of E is 0.0163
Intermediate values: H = 0.0163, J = 0.0166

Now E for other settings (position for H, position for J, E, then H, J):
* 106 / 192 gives 0.0142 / 0.0148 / 0.0142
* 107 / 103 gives 0.0153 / 0.0153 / 0.0155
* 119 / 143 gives 0.0149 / 0.0159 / 0.0149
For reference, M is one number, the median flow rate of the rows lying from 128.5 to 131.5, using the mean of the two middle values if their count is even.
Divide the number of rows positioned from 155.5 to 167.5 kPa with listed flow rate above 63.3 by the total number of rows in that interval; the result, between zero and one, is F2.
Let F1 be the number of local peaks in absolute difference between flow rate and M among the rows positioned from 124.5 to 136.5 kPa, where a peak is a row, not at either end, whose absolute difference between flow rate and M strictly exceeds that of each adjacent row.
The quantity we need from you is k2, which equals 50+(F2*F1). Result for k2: 51.0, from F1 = 1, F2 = 1.00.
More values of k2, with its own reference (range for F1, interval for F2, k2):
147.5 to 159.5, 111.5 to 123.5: 50.3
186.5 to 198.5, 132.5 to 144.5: 51.0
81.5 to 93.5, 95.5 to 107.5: 52.5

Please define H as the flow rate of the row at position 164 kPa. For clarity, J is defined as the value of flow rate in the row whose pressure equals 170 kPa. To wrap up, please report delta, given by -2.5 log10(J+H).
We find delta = -5.38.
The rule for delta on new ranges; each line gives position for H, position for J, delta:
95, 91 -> -5.28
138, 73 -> -5.23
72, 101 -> -5.26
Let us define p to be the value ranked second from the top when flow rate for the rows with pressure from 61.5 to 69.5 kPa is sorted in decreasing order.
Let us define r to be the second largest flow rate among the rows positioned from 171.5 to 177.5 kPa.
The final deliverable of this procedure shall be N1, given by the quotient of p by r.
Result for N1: 0.97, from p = 66.96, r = 68.69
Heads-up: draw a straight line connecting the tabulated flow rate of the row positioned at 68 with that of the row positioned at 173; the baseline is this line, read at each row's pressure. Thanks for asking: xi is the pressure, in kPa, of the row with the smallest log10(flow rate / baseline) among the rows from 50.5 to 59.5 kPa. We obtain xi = 58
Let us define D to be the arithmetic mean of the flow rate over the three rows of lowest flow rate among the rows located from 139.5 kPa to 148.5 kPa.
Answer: 63.7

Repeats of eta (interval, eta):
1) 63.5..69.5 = 4.5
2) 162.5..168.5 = 3.0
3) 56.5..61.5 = 2.5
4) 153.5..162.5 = 5.0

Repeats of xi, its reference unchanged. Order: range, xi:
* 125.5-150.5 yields 130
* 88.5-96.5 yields 92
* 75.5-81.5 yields 76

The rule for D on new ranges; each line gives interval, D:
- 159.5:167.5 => 71.6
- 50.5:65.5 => 60.3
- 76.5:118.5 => 60.5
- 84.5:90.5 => 62.9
